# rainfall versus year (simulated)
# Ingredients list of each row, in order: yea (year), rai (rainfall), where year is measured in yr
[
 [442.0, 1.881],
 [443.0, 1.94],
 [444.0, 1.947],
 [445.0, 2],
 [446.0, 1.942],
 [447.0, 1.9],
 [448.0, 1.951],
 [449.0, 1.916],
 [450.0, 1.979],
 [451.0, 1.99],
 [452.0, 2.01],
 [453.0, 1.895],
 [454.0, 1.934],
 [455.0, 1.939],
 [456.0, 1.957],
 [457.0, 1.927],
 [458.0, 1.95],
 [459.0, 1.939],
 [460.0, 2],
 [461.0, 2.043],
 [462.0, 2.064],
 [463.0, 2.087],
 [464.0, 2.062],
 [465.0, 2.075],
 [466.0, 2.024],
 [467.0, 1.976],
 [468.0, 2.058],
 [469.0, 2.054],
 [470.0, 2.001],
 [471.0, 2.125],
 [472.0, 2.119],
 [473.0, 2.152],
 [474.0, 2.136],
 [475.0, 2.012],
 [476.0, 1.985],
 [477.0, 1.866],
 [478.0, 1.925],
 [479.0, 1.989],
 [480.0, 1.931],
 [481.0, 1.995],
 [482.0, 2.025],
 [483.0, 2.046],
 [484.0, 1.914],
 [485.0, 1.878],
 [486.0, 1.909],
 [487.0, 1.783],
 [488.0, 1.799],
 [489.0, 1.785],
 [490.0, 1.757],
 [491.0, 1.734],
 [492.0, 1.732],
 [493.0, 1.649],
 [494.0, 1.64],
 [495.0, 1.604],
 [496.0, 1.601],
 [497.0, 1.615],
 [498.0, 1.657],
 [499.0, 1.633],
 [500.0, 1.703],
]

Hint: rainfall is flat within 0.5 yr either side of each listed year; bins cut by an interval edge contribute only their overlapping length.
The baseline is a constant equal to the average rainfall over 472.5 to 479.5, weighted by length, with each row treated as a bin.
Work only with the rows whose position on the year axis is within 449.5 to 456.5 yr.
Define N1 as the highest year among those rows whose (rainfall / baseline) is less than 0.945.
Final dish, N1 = 453.0 yr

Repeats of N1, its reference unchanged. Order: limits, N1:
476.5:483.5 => 477.0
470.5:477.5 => 477.0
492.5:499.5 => 499.0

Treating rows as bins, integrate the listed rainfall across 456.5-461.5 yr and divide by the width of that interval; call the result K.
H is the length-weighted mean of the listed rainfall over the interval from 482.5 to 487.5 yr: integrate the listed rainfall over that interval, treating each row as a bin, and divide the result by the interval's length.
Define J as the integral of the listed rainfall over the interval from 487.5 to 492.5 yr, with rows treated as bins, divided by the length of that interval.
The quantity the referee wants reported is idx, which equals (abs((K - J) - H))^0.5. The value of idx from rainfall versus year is 1.30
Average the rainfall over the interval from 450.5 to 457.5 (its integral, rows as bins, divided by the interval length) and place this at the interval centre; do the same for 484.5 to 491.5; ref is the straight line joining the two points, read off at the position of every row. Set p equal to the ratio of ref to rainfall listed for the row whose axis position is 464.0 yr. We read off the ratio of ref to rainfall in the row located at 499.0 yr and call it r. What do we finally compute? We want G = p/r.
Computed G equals 0.86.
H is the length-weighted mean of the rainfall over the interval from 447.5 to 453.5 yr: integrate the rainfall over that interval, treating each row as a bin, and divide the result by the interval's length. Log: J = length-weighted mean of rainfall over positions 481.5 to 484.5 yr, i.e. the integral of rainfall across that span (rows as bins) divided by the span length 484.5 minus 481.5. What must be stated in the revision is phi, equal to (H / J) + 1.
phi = 1.98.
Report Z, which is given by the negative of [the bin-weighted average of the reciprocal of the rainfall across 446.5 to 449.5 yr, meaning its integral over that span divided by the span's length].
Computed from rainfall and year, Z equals -0.520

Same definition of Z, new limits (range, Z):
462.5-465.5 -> -0.482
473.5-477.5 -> -0.501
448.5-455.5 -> -0.513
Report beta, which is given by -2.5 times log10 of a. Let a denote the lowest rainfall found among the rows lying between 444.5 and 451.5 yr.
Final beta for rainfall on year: -0.697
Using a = 1.9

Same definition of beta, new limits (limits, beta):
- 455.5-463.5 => -0.712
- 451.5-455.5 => -0.694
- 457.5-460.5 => -0.719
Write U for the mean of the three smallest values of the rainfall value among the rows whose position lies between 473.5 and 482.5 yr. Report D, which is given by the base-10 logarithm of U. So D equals 0.28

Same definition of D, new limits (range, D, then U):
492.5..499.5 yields 0.21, 1.61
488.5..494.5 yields 0.22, 1.67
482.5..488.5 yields 0.26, 1.82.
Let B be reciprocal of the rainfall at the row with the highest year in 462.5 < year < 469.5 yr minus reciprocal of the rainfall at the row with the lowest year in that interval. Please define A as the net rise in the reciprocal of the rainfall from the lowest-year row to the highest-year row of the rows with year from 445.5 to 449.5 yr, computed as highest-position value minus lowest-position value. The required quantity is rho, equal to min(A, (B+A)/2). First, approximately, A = 0.007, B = 0.008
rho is 0.007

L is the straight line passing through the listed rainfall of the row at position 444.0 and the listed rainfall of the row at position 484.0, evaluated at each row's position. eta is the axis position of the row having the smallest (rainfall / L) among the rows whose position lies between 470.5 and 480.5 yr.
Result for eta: 477.0 yr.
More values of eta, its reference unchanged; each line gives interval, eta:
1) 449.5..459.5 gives 453.0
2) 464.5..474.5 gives 467.0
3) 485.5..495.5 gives 495.0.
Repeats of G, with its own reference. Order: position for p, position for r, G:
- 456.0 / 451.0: 1.01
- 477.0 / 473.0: 1.14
